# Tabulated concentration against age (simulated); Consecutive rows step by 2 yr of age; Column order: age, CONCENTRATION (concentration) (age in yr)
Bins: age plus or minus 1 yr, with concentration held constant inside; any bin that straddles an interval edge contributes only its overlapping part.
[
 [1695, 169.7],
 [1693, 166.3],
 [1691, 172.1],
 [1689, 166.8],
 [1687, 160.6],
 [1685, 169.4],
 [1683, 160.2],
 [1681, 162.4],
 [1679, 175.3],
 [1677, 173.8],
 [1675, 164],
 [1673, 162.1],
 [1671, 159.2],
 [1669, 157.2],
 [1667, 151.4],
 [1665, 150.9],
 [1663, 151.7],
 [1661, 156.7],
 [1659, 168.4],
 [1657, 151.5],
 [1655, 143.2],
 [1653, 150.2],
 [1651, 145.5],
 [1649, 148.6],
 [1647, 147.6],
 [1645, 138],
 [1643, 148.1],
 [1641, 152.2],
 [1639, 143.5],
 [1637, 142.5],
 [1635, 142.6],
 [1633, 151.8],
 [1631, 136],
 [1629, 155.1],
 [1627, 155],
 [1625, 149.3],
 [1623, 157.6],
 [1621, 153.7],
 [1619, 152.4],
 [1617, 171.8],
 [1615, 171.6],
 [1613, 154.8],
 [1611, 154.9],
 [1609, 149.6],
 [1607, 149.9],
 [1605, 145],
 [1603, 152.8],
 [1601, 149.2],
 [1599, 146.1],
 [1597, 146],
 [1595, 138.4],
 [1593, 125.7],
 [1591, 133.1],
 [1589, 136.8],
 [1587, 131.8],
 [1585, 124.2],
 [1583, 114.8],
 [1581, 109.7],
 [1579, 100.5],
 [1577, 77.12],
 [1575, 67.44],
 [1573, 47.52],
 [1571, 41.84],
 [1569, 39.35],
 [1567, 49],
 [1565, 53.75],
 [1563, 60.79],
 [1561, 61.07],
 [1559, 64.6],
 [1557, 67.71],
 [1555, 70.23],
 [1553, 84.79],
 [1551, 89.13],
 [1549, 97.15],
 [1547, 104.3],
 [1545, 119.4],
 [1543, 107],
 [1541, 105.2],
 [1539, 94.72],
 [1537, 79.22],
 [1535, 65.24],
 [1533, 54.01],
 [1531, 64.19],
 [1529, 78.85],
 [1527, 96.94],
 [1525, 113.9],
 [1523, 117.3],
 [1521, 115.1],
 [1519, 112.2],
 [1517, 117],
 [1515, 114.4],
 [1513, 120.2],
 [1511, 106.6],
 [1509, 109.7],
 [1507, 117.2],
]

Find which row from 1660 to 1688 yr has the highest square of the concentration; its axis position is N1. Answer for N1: 1679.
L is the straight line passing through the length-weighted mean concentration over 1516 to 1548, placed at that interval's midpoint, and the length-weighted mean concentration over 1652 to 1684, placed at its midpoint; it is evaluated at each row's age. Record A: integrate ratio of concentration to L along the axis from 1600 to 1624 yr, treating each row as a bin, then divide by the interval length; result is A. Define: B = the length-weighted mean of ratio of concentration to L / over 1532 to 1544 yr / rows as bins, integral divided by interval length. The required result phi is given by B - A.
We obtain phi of -0.32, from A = 1.17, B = 0.85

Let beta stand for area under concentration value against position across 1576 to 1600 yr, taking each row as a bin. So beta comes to 2968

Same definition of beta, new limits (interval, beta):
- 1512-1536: 2339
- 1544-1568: 1844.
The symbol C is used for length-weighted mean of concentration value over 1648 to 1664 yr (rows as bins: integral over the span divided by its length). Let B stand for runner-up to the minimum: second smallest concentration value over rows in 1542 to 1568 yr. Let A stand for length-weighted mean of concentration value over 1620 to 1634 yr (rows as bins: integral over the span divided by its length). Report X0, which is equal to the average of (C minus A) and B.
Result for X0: 27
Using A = 151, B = 53.75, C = 152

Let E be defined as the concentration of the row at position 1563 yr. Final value 60.79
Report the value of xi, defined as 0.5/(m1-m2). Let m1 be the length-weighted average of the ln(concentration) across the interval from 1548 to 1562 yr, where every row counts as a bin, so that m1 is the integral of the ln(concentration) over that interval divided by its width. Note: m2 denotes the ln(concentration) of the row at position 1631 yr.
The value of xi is -0.85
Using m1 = 4.3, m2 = 4.9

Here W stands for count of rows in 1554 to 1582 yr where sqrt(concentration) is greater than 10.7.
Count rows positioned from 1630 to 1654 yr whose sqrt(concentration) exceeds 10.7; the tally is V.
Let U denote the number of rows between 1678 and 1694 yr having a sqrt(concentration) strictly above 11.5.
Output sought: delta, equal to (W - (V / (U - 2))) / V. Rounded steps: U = 8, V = 12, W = 0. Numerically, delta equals -0.2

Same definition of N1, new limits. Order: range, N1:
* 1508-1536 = 1513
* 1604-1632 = 1617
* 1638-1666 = 1659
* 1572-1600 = 1599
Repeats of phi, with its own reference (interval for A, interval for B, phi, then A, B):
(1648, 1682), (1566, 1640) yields -0.01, 1.00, 0.99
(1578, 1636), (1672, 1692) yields -0.09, 1.10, 1.01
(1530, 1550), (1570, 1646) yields 0.13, 0.88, 1.02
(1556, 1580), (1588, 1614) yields 0.59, 0.54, 1.13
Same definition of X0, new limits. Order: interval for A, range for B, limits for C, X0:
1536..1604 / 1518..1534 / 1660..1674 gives 62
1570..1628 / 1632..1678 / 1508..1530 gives 60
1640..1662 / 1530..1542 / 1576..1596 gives 17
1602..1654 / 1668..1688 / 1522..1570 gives 45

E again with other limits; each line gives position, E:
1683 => 160.2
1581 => 109.7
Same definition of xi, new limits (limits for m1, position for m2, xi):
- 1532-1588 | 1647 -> -0.77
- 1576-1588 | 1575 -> 1.06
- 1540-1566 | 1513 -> -1.26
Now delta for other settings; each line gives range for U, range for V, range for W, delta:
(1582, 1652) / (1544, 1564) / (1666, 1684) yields 9.0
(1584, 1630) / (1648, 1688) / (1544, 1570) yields 0.0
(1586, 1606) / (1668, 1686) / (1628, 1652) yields 1.2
